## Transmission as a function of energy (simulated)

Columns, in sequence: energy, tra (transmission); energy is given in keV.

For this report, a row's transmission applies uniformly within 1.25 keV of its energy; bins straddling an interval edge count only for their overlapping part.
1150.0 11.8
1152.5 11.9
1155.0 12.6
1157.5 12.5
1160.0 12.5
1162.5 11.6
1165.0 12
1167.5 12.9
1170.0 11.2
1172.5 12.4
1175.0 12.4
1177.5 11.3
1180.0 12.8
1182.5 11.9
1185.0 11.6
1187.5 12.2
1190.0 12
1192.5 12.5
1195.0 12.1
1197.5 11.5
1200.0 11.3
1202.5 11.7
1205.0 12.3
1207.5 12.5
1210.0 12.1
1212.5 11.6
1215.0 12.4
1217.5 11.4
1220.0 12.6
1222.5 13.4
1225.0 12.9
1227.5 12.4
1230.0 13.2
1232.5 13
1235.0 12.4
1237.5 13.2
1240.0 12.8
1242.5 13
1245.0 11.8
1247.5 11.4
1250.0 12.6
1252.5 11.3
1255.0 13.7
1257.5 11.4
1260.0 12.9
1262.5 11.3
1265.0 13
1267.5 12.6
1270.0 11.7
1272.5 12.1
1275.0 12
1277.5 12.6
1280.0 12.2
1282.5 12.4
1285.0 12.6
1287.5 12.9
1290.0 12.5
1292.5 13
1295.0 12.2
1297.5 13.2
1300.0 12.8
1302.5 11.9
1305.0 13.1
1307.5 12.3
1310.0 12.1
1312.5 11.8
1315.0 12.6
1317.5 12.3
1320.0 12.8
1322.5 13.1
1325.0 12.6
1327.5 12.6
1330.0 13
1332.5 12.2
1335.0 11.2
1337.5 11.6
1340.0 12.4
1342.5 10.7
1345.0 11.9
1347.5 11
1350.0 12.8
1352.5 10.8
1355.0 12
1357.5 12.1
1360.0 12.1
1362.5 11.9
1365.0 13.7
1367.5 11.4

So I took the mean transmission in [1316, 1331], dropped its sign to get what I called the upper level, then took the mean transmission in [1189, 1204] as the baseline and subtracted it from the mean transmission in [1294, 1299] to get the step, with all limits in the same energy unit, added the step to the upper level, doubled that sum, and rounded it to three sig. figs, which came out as 27.2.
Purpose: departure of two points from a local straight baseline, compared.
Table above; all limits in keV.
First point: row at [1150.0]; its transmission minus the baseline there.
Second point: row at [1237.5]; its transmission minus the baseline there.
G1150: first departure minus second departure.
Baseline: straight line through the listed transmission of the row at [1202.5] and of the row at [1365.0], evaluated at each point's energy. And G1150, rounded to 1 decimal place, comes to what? -0.3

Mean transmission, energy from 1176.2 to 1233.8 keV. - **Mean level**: 12.2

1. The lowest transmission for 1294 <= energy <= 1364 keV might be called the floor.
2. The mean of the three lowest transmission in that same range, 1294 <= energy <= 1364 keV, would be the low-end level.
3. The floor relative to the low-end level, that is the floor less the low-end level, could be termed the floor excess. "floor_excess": -0.13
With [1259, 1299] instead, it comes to -0.37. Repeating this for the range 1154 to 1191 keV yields -0.17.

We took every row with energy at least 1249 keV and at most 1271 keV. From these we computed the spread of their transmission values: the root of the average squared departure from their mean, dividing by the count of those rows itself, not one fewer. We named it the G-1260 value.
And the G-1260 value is 0.83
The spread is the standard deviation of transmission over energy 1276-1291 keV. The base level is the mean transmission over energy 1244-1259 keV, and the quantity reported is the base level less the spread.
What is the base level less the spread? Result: 11.8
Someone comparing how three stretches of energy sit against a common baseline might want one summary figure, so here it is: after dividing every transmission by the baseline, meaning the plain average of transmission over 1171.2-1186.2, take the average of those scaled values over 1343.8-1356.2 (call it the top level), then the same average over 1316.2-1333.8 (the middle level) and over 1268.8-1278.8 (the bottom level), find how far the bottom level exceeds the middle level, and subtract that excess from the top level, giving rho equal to 1.02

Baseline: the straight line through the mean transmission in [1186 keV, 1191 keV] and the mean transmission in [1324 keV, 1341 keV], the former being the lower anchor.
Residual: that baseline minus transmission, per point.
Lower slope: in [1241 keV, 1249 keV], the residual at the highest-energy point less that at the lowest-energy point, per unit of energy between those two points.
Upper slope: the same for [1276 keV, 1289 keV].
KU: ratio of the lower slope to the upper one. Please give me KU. -11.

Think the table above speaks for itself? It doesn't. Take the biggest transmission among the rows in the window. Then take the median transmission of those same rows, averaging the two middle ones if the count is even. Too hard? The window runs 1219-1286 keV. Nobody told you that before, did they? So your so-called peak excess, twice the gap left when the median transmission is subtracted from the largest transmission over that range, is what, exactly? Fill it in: 2.2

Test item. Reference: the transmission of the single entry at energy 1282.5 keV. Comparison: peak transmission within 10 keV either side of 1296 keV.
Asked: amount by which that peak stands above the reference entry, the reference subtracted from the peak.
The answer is 0.80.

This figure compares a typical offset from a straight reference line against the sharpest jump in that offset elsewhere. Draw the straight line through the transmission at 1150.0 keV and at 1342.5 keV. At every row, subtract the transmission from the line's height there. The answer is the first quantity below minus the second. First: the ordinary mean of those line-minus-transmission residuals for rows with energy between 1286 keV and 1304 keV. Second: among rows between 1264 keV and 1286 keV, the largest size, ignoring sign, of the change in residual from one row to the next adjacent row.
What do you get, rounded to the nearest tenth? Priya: -2.6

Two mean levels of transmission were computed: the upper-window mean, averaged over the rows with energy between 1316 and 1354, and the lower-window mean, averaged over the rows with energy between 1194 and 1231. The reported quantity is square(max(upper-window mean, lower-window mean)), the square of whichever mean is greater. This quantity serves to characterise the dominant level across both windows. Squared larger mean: 149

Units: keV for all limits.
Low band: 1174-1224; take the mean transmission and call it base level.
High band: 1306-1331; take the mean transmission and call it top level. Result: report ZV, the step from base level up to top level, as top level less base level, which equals 0.44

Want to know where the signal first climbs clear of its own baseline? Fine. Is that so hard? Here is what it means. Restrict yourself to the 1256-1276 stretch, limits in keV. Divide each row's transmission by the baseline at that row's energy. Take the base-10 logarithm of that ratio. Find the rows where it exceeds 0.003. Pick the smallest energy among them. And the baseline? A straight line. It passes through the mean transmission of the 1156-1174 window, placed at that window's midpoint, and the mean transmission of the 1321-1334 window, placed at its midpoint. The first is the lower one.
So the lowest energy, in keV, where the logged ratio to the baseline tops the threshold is 1260.0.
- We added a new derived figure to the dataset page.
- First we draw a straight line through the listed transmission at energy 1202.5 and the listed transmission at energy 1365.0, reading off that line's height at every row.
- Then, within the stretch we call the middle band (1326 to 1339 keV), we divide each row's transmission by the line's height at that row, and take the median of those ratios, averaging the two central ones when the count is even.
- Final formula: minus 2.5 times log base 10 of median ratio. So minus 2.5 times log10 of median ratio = 0.094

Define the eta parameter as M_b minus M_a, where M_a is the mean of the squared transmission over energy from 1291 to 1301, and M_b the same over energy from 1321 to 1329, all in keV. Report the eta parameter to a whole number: -1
